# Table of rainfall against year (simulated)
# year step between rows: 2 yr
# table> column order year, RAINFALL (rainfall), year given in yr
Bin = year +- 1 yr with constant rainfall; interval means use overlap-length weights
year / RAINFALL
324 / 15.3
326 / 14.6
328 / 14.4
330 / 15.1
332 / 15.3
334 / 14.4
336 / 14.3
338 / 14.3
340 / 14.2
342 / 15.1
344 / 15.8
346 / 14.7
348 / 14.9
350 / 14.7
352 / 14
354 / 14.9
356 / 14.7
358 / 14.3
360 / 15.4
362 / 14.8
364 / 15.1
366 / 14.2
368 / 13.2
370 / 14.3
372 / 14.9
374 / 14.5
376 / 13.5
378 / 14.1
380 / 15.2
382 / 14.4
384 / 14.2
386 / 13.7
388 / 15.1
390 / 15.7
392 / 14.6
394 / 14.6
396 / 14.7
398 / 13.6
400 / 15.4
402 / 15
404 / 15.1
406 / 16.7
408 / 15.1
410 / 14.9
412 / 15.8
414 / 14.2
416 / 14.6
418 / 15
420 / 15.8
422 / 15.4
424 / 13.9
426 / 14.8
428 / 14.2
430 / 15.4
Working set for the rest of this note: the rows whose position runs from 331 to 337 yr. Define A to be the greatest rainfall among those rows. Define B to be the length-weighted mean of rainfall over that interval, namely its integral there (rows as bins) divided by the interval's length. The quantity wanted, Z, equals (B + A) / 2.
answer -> 15.0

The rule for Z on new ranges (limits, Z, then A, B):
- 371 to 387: 14.8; 15.2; 14.3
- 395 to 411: 15.9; 16.7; 15.1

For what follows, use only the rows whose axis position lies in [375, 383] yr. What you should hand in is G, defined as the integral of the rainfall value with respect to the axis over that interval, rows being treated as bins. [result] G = 114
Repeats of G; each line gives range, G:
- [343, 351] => 120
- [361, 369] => 115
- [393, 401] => 117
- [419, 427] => 120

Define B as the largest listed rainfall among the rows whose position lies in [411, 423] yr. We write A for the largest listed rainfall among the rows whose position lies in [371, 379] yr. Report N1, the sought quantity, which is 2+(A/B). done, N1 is 2.94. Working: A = 14.9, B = 15.8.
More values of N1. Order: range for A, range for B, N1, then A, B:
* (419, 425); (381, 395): 3.01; 15.8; 15.7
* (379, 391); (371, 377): 3.05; 15.7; 14.9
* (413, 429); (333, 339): 3.10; 15.8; 14.4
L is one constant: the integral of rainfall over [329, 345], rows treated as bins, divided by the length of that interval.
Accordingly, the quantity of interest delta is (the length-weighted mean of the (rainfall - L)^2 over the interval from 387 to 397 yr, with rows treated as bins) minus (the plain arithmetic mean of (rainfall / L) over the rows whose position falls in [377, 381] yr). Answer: -0.8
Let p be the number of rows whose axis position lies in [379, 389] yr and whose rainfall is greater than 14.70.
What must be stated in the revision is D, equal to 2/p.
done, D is 1.0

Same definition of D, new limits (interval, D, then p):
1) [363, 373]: 1.0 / 2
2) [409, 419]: 0.7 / 3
